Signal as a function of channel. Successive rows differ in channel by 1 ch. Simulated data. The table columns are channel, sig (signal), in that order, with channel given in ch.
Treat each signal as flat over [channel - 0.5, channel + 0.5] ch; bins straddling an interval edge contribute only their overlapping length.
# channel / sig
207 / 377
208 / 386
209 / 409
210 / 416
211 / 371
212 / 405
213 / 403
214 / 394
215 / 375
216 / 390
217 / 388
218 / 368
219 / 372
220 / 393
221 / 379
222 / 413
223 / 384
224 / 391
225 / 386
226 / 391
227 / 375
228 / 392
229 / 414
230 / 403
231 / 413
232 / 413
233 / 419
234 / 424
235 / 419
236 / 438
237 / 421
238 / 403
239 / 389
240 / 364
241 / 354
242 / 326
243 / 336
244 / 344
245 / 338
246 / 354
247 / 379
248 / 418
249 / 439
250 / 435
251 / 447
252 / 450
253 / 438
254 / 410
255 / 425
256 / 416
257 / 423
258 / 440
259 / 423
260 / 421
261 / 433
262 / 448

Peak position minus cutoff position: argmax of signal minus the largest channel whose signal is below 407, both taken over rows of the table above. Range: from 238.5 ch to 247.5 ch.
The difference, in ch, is -8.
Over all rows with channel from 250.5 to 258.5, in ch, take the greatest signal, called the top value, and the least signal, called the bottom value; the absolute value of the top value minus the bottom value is 40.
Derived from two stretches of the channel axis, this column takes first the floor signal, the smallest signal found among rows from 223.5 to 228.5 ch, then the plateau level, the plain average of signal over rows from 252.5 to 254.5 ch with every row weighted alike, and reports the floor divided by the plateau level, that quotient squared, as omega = 0.78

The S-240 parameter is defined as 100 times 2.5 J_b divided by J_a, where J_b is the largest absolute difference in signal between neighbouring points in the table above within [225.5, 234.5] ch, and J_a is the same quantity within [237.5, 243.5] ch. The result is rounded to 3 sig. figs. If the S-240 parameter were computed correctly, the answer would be 196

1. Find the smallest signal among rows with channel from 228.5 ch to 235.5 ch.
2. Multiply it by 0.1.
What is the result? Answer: 40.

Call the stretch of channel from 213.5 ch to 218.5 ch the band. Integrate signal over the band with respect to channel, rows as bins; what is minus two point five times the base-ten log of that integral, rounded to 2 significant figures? -8.2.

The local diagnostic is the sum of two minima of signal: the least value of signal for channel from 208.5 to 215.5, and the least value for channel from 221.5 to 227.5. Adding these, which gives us 746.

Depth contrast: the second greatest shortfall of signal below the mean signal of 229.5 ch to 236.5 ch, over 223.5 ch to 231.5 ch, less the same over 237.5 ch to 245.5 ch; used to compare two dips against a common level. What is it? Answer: -50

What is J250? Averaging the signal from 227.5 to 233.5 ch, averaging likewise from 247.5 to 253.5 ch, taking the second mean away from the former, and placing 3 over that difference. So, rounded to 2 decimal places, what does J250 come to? -0.10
